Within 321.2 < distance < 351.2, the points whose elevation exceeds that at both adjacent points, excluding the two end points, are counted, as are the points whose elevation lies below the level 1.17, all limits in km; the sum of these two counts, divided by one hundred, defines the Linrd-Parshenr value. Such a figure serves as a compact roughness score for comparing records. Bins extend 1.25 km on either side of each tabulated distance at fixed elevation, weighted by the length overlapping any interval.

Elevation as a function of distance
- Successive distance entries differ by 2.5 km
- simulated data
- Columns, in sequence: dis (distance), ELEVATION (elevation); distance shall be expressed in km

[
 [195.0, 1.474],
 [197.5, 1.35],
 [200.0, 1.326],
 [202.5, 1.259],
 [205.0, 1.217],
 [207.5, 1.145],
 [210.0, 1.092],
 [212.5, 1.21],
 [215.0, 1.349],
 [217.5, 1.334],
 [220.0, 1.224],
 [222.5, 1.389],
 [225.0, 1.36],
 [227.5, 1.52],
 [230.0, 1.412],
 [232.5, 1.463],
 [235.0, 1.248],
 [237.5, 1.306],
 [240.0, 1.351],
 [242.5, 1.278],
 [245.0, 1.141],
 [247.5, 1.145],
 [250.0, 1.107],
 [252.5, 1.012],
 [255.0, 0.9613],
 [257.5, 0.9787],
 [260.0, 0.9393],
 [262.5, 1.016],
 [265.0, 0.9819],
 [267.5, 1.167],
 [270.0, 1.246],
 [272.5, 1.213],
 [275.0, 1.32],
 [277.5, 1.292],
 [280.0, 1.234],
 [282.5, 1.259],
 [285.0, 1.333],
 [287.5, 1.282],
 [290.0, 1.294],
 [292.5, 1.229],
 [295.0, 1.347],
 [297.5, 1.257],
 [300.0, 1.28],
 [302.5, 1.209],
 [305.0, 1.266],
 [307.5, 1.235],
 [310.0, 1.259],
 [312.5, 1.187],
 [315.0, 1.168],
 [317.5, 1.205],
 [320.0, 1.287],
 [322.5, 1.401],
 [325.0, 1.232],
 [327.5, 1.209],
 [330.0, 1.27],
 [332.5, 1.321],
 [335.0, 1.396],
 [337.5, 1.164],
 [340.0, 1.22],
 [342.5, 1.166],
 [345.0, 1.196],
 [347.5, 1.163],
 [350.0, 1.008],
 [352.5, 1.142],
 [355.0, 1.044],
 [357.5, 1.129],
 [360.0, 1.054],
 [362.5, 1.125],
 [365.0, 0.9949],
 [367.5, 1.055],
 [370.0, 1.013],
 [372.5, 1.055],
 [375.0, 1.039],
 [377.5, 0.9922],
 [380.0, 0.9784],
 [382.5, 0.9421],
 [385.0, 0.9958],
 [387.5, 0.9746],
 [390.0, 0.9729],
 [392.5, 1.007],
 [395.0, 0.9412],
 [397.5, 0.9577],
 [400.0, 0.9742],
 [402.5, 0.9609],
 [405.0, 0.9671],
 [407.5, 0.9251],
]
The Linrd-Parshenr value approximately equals 0.070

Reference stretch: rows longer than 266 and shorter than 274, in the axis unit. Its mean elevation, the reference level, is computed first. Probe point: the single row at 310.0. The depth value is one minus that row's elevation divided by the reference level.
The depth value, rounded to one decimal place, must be 0.0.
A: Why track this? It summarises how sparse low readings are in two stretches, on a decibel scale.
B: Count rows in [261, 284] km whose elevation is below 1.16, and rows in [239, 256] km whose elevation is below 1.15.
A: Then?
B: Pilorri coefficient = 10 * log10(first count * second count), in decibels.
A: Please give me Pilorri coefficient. 10.0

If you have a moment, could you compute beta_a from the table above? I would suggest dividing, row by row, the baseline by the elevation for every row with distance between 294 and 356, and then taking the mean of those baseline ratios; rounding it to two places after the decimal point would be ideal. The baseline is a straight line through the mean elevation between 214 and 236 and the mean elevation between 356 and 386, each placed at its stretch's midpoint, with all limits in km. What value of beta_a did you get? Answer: 0.93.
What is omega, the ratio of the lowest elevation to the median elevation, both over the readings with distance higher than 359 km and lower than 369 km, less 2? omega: -1.06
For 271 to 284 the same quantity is -1.04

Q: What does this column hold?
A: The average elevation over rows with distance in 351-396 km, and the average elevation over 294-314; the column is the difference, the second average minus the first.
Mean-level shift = 0.23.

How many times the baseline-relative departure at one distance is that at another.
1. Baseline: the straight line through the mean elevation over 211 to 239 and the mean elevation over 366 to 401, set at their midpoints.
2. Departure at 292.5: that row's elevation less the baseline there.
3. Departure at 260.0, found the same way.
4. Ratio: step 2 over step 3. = -0.10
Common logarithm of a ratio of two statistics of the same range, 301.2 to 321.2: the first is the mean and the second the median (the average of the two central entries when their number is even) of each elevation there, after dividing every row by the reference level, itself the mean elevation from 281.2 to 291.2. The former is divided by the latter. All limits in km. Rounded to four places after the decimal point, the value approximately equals 0.0018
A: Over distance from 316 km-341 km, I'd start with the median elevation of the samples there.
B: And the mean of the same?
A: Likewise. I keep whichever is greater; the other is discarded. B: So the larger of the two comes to 1.27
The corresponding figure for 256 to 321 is 1.24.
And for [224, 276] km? 1.21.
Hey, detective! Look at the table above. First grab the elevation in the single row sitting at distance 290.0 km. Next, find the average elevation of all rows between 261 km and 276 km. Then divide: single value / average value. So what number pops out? 1.12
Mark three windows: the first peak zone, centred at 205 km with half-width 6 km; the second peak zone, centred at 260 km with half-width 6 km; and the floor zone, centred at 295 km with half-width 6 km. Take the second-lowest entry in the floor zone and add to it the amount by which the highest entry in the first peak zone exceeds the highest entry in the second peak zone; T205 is 1.57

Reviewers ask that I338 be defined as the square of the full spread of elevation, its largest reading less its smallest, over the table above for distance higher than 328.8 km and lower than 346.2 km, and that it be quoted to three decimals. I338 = 0.054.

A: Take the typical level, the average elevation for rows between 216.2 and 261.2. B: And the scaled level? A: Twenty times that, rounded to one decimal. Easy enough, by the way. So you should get 24.6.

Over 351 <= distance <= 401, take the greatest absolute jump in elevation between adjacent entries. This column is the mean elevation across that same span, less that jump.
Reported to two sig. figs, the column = 0.89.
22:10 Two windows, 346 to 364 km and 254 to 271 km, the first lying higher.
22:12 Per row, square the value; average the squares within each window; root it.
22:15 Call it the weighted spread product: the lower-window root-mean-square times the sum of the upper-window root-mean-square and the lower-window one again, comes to 2.24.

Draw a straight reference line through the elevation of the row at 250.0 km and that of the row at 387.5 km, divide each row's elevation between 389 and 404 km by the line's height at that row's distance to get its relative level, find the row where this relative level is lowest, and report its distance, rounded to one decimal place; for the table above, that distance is 395.0 km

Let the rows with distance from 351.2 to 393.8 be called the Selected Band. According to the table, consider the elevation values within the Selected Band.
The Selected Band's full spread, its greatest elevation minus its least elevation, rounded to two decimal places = 0.20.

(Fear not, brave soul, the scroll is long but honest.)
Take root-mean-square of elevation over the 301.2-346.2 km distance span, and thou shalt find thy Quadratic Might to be 1.25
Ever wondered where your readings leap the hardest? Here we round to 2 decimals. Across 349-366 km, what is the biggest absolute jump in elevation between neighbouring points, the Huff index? 0.13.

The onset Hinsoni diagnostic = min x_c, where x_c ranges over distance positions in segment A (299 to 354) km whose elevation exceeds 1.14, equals 300.0 km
